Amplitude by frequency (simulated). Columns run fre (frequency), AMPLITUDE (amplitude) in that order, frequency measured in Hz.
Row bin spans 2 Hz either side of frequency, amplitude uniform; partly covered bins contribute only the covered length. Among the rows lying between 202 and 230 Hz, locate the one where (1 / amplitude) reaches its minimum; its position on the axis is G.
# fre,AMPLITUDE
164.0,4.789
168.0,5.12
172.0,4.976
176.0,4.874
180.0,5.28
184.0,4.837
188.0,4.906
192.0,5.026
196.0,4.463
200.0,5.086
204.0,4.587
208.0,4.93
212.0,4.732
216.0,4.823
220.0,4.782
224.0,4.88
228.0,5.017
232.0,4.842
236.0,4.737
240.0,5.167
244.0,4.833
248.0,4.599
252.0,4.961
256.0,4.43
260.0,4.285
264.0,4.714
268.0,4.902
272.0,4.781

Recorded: 228.0 Hz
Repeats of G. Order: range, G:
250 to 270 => 252.0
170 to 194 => 180.0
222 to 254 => 240.0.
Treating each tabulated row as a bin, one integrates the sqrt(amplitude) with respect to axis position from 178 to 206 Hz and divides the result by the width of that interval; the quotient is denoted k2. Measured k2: 2.21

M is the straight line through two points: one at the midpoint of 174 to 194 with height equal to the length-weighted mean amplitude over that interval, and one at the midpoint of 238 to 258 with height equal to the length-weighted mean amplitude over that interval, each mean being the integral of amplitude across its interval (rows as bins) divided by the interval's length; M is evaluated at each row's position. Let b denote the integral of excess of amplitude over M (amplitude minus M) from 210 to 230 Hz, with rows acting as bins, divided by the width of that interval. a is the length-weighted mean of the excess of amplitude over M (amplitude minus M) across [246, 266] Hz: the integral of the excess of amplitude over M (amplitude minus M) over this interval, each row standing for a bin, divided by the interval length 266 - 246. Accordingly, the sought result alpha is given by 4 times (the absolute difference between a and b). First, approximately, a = -0.18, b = -0.03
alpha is 0.6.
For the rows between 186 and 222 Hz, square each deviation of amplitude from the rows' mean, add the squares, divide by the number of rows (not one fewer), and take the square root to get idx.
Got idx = 0.19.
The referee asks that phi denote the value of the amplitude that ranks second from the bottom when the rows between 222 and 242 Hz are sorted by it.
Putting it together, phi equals 4.842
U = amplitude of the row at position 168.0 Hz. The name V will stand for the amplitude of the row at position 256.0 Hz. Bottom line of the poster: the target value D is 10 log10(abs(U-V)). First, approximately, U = 5.12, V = 4.43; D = -2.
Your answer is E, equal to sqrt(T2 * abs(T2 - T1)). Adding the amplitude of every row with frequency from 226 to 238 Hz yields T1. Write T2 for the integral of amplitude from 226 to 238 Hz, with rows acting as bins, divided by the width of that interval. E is 6.88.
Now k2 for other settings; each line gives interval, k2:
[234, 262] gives 2.17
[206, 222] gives 2.19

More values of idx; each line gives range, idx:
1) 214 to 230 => 0.09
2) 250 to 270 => 0.26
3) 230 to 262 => 0.27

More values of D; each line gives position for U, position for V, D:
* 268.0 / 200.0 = -7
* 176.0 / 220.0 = -10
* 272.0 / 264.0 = -12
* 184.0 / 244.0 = -24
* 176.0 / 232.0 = -15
